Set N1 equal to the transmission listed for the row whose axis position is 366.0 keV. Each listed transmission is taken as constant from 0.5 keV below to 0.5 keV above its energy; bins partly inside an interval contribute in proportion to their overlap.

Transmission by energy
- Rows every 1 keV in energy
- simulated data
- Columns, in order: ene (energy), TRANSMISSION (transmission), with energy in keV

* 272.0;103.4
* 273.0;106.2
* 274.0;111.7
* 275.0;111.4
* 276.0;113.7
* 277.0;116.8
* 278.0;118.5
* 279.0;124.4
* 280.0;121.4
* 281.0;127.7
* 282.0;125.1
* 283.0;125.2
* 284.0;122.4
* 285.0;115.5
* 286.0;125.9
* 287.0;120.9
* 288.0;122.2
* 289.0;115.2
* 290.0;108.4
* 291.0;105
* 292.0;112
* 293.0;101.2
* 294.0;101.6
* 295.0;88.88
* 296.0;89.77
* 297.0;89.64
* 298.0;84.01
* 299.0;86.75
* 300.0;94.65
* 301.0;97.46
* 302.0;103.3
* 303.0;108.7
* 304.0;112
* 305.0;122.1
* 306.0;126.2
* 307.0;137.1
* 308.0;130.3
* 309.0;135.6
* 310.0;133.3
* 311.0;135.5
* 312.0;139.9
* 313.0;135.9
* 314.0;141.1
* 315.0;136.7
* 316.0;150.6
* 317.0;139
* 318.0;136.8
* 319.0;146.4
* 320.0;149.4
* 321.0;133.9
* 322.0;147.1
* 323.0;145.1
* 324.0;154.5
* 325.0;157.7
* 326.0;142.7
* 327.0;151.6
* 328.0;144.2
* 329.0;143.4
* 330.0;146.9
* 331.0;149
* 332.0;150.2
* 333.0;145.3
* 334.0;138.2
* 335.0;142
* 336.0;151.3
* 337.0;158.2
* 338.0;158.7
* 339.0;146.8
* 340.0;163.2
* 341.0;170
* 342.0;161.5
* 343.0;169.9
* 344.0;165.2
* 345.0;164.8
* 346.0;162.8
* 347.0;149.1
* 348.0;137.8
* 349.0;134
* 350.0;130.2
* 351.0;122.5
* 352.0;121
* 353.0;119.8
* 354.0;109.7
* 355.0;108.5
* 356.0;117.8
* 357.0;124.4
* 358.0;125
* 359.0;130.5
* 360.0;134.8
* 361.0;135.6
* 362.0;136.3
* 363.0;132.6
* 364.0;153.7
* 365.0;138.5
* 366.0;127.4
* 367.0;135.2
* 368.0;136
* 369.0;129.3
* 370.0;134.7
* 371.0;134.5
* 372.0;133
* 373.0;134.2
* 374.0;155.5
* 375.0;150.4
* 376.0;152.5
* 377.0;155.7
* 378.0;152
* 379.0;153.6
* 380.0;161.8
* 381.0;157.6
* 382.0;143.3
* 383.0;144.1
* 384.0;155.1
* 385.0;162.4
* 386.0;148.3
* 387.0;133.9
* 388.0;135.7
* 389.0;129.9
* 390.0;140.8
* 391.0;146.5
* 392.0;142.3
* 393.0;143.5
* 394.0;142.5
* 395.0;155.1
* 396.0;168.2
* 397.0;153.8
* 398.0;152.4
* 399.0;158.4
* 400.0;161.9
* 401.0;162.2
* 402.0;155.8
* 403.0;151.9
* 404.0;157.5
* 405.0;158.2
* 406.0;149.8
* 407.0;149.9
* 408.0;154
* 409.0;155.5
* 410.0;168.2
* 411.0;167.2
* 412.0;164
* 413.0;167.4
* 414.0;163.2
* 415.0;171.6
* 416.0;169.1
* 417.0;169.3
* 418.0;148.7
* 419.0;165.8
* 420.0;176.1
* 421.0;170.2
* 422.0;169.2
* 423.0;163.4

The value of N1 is 127.4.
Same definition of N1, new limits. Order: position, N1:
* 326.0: 142.7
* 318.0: 136.8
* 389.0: 129.9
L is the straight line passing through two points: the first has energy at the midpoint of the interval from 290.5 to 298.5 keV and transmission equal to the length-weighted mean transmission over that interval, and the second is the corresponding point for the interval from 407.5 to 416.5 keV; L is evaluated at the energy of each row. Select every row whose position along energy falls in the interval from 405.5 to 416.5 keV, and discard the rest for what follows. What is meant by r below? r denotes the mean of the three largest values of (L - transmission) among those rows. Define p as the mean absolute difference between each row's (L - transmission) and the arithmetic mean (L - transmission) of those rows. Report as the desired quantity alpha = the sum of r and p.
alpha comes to 16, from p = 6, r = 10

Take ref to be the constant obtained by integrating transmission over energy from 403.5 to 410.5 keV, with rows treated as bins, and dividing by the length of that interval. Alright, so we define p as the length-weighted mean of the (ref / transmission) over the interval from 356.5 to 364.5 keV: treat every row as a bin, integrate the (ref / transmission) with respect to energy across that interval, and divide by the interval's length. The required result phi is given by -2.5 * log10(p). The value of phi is -0.17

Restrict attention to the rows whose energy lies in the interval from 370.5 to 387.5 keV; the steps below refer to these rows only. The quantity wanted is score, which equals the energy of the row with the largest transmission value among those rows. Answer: 385.0 keV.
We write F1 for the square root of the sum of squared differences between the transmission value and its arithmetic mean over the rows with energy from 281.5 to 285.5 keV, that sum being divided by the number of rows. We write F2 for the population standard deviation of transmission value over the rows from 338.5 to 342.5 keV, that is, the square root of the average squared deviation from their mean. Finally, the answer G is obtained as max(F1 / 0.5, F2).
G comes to 8.5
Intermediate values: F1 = 4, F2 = 8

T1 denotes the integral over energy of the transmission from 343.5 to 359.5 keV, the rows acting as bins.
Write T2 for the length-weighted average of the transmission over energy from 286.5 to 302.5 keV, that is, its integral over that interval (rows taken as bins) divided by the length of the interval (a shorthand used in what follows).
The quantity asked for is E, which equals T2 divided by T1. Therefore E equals 0.048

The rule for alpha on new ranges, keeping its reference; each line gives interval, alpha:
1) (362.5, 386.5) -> 18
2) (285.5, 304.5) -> 24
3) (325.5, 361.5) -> 38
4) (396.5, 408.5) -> 14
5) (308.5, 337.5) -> -17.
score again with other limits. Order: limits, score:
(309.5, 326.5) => 325.0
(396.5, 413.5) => 410.0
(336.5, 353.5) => 341.0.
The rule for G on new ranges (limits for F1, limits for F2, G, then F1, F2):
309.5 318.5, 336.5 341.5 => 9.5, 5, 8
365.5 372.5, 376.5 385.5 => 6.4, 3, 6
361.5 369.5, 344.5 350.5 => 15.0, 8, 14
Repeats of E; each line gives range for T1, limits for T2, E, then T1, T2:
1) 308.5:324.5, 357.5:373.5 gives 0.059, 2261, 134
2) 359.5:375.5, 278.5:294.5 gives 0.053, 2202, 117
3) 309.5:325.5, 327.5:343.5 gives 0.067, 2283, 152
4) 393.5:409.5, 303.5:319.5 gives 0.054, 2487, 135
